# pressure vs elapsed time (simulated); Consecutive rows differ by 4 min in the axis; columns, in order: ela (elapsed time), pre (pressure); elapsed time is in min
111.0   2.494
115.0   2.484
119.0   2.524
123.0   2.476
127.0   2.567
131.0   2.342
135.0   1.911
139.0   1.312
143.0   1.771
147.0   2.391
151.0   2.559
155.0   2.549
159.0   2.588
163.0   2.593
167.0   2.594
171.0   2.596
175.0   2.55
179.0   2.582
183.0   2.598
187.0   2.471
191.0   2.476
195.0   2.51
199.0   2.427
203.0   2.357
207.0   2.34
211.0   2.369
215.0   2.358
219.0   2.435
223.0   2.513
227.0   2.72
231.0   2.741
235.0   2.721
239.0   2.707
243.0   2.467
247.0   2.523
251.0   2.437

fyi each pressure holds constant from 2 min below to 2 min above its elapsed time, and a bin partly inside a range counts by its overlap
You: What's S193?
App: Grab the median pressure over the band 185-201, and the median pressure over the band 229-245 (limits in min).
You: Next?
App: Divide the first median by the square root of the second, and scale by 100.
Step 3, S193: 150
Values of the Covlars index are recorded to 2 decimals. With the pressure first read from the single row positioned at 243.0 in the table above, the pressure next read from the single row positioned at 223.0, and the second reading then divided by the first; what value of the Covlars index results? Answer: 1.02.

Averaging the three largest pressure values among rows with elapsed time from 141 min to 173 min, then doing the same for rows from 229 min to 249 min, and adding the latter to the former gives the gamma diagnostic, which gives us 5.32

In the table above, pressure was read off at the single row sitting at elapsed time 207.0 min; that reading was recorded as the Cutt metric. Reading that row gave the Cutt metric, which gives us 2.34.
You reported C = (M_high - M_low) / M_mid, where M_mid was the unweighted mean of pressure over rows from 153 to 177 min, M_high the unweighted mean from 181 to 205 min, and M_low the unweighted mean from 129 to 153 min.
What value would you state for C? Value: 0.17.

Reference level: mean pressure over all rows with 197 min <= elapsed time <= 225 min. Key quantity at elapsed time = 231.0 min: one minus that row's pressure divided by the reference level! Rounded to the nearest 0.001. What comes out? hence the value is -0.142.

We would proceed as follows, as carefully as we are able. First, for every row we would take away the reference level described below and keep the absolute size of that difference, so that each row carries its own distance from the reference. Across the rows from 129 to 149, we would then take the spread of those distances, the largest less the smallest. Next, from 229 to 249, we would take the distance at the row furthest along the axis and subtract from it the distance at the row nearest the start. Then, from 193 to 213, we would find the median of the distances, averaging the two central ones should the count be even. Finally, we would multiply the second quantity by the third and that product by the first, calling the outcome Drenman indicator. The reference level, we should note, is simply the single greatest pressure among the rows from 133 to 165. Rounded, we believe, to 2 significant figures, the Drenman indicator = -0.019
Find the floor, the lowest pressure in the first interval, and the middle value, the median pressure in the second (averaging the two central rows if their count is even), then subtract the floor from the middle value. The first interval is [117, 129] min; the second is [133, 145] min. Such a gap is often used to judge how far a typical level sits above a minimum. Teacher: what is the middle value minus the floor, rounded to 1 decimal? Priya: -0.7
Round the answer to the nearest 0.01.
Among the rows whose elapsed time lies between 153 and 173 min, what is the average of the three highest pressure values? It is 2.59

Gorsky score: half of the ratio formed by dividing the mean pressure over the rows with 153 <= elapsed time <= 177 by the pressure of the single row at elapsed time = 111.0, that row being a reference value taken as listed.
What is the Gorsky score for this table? 0.517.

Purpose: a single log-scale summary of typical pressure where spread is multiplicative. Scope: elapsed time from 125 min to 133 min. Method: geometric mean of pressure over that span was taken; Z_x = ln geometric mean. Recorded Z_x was 0.90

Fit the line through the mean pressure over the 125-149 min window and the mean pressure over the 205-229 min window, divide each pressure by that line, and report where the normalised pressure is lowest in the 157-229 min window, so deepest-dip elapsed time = 215.0 min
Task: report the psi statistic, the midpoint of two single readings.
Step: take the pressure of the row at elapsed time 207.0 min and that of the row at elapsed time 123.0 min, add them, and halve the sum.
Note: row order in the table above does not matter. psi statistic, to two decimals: 2.41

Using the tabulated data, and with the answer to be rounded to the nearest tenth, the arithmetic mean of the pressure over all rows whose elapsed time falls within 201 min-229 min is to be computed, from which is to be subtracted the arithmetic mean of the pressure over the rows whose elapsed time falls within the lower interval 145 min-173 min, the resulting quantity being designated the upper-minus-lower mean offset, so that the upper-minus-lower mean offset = -0.1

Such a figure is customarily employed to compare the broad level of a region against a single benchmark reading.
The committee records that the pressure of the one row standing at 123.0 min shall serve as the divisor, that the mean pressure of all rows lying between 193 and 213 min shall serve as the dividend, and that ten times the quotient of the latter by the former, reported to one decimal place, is 9.7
